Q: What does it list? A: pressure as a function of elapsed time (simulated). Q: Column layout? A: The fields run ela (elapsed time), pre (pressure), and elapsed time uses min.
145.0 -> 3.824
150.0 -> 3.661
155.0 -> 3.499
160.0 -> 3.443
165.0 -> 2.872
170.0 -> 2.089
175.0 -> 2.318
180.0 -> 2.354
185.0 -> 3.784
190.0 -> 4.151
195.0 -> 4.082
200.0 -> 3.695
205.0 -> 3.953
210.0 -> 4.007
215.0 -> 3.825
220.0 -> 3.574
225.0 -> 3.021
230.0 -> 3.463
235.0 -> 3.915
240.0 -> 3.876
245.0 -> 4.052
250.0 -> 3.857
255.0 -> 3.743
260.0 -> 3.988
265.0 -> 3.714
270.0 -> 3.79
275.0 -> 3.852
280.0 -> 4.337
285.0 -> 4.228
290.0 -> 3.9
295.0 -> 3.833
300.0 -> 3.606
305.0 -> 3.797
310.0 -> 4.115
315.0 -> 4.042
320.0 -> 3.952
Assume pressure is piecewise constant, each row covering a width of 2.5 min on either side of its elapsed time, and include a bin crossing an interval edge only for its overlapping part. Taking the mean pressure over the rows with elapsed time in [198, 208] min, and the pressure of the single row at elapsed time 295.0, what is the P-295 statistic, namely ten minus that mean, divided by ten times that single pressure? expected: 0.161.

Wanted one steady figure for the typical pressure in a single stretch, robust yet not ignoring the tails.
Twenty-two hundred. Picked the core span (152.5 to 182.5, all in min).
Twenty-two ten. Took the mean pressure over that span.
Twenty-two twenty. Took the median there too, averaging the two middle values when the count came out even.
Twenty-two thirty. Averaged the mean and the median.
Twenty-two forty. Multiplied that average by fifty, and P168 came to 134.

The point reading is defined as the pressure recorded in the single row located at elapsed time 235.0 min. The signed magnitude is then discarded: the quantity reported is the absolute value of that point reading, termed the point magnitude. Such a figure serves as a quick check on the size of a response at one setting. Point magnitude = 3.9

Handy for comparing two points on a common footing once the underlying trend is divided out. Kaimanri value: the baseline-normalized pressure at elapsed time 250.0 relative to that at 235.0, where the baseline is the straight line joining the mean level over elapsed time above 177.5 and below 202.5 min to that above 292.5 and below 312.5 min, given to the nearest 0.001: 0.977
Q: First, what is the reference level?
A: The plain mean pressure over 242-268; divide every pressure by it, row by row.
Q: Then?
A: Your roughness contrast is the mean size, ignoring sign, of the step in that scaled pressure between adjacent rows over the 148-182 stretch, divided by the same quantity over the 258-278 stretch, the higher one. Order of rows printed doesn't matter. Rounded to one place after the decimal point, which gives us 2.2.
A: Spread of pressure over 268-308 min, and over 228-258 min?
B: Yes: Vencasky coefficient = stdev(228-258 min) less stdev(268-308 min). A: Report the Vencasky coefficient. -0.04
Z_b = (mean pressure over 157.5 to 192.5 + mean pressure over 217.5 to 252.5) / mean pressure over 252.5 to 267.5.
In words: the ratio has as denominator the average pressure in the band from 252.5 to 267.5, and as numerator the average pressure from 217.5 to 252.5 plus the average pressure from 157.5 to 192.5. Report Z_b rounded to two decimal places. 1.75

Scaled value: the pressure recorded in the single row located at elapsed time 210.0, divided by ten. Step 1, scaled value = 0.401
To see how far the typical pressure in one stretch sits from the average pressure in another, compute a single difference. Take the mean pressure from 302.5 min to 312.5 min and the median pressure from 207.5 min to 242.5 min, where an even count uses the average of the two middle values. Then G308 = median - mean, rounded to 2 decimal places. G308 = -0.13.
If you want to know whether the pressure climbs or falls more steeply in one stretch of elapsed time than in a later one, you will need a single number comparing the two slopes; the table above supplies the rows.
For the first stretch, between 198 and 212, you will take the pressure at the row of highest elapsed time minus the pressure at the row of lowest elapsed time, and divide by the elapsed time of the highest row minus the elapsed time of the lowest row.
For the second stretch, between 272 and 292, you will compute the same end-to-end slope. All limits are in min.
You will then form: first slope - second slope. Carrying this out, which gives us 0.028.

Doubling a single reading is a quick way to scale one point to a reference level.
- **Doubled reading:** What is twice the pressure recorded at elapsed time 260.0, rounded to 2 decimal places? 7.98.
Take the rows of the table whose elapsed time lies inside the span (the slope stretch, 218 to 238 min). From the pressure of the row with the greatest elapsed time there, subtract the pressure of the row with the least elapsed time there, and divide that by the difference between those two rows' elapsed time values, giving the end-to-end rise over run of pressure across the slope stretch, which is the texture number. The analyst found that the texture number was 0.02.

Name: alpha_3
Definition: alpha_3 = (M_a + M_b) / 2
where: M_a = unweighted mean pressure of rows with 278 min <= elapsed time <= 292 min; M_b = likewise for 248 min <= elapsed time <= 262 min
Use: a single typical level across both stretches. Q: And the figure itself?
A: 4.01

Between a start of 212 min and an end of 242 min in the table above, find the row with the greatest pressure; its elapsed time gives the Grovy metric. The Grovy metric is 235.0 min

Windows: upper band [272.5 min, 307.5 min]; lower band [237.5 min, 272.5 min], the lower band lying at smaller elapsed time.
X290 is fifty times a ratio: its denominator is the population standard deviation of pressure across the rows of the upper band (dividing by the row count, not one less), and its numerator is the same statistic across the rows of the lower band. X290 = 24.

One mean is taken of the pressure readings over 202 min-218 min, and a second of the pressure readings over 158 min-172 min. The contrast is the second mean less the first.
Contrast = -1.1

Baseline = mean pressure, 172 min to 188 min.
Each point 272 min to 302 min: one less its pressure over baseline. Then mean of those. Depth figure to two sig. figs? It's -0.40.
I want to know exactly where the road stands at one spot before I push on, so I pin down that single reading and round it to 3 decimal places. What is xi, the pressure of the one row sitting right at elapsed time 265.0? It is 3.714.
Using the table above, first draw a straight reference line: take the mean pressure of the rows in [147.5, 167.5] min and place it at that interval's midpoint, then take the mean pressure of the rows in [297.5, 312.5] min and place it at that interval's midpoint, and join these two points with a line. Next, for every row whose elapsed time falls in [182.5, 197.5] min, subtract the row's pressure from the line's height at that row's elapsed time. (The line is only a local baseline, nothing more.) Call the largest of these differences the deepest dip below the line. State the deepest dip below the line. -0.33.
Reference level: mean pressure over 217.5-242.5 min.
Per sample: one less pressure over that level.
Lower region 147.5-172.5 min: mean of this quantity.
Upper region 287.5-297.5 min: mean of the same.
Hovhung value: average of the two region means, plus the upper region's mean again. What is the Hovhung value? -0.06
